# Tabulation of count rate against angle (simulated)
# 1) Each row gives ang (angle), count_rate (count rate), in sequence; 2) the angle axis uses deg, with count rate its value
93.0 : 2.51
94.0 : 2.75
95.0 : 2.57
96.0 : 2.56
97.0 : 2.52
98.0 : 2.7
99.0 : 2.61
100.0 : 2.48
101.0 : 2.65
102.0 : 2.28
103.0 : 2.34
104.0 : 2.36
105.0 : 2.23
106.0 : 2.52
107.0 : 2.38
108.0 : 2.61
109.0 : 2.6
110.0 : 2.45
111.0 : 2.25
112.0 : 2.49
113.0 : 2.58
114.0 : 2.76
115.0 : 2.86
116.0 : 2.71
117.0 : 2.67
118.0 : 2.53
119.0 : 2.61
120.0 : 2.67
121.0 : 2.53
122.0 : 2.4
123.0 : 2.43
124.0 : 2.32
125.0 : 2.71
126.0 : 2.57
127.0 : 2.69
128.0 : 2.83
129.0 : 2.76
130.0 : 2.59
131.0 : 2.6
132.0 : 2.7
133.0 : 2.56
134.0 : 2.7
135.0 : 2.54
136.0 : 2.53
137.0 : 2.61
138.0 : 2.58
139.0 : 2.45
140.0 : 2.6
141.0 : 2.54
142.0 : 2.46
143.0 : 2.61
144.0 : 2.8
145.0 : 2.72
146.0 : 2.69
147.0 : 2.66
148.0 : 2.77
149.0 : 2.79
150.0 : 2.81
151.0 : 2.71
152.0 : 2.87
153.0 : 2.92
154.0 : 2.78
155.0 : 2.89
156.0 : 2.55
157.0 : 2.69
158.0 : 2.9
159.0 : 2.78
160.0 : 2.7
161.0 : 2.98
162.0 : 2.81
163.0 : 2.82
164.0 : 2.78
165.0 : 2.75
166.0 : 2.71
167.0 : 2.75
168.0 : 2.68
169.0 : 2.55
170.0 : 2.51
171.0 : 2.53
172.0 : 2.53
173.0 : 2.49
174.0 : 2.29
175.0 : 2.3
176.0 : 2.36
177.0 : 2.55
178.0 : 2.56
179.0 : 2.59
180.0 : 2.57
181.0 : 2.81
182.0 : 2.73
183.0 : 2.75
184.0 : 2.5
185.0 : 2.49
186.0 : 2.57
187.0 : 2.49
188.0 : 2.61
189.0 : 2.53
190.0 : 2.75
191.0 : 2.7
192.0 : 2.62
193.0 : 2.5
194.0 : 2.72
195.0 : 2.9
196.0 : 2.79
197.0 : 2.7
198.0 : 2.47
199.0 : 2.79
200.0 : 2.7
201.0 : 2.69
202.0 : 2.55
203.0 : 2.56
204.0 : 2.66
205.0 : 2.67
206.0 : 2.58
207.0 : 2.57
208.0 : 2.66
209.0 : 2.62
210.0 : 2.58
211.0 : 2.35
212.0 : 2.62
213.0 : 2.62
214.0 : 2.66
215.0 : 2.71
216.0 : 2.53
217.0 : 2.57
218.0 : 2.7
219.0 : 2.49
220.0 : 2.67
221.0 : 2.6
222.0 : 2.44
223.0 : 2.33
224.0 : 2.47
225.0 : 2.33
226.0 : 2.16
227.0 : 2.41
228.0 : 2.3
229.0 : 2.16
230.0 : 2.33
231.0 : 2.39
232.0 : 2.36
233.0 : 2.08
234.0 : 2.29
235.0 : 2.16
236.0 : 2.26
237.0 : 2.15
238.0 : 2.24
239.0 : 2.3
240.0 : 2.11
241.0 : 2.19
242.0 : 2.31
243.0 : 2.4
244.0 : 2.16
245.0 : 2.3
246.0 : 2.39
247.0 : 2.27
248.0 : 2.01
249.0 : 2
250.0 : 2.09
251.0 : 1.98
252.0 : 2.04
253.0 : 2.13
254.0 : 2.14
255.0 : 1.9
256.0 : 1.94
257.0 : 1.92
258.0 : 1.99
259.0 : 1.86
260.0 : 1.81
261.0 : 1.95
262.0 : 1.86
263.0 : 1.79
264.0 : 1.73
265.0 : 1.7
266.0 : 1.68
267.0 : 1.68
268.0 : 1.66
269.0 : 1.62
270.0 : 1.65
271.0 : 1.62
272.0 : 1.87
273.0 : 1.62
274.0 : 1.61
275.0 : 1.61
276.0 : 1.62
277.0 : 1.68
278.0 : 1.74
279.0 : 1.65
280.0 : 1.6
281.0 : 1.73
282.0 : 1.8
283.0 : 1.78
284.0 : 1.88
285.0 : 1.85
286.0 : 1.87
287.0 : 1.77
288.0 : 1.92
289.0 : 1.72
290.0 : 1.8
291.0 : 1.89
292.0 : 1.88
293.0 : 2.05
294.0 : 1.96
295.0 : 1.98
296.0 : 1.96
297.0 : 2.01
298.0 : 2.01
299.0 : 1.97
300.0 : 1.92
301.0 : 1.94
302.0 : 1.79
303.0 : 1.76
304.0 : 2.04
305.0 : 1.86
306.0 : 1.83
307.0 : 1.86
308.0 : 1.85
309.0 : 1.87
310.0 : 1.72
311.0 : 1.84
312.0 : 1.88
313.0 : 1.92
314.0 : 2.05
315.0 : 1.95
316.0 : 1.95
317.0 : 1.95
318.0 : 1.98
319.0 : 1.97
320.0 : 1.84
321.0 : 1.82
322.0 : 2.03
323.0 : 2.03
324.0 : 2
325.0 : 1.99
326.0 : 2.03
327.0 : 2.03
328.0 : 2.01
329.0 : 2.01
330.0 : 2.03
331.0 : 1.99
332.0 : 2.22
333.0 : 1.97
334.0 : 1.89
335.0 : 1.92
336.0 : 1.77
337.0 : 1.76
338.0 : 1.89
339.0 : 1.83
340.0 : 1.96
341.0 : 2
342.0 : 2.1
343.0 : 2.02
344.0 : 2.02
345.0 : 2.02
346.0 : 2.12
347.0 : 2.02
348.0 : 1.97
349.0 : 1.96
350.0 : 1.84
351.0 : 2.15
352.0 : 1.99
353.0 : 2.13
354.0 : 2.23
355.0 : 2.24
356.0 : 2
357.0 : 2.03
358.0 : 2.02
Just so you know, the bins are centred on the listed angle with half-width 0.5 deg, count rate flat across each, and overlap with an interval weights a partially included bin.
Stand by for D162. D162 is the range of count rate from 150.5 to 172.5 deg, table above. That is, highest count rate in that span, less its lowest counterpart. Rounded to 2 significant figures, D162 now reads 0.47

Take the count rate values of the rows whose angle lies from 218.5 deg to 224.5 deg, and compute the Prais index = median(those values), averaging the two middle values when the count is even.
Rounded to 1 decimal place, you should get 2.5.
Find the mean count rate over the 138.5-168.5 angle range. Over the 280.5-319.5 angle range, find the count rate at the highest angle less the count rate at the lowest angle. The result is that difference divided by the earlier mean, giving 0.088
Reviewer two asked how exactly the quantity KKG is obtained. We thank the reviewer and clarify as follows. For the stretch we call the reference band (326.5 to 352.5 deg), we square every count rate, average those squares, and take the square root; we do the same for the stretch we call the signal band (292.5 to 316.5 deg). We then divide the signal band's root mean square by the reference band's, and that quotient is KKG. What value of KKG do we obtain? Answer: 0.97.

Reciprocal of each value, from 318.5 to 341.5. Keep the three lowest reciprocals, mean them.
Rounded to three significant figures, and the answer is 0.479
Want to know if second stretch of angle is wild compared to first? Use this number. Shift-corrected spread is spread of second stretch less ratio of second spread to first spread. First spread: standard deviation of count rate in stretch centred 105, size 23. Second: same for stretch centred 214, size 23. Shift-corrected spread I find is -0.56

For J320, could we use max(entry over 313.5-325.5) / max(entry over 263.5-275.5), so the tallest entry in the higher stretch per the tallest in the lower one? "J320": 1.10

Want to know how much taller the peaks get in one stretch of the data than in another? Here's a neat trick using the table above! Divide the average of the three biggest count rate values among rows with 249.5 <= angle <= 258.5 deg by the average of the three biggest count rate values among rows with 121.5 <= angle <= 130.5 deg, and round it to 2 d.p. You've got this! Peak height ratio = 0.77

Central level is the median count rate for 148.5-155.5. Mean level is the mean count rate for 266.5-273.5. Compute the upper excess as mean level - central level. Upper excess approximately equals -1.1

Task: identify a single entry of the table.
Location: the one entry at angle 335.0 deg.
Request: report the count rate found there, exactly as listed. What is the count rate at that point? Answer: 1.92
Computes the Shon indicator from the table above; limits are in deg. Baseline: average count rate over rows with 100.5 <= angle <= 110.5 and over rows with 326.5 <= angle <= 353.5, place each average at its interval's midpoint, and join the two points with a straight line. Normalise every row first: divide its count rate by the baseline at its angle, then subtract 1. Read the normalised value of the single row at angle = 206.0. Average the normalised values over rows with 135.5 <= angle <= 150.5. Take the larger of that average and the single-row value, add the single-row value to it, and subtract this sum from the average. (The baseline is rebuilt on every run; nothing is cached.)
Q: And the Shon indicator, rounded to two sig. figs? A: -0.18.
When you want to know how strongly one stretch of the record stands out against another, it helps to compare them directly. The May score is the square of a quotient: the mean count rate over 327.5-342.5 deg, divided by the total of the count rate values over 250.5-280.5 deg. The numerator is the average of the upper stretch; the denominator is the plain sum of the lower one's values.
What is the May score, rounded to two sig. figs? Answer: 0.0013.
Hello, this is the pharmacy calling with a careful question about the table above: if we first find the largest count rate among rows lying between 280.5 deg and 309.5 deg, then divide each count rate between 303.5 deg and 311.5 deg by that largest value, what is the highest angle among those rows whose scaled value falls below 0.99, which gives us 311.0 deg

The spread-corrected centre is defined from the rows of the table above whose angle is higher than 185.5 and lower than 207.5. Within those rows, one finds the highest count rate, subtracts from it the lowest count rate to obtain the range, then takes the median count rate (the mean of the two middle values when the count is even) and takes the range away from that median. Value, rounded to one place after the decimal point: 2.2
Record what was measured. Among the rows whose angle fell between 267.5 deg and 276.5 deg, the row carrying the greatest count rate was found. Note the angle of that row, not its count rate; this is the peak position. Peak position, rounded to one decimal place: 272.0 deg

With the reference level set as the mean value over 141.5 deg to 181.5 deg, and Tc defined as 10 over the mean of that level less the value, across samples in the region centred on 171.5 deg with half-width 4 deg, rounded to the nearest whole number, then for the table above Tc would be 52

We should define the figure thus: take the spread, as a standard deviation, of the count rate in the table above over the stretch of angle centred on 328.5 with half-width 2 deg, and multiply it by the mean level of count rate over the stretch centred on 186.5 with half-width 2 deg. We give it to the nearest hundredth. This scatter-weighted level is 0.03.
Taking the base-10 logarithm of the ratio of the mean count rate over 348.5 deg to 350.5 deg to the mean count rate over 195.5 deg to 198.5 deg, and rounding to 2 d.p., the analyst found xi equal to -0.15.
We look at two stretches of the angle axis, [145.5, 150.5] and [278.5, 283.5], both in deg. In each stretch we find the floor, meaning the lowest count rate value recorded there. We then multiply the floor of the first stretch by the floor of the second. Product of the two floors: 4.3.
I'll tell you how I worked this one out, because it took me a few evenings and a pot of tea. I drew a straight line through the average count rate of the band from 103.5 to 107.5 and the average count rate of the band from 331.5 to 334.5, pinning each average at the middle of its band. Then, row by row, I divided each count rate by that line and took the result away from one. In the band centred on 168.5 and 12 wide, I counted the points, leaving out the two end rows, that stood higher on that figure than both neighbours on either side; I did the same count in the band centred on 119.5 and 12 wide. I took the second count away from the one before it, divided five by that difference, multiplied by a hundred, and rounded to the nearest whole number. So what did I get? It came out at -500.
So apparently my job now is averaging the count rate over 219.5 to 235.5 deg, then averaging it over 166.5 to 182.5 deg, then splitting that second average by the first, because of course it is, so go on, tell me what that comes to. 1.09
